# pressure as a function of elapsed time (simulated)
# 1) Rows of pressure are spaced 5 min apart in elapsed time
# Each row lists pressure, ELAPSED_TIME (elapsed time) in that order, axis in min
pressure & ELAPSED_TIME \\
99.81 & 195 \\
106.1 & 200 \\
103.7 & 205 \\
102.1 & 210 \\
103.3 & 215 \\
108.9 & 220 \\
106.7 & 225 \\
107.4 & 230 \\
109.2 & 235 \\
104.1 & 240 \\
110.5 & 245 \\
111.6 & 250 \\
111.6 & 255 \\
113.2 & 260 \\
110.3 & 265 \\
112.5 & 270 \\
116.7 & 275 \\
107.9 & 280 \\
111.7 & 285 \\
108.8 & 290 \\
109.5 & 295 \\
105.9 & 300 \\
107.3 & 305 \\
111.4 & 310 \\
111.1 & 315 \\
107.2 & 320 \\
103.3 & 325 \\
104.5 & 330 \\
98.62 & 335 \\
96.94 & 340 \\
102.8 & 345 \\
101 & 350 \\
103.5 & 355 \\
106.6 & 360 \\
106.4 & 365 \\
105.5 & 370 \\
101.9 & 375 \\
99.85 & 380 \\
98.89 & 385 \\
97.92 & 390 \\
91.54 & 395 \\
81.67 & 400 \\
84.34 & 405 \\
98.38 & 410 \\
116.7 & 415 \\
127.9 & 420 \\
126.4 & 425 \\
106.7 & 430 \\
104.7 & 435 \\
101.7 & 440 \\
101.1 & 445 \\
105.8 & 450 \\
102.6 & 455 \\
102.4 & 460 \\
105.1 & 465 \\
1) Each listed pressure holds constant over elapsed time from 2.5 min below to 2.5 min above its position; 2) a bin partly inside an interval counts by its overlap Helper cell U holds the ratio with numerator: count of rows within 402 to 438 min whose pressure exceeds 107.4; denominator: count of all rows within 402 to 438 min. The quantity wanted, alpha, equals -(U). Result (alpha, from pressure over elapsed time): -0.4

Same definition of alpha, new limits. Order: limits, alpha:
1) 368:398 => 0.0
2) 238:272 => -0.9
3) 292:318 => -0.6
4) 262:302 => -0.9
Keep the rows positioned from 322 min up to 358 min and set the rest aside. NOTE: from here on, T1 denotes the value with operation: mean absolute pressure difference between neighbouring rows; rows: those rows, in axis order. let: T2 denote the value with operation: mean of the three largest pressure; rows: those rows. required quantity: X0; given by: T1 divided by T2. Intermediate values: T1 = 3.2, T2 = 104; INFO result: 0.030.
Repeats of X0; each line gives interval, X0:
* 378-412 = 0.059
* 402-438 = 0.090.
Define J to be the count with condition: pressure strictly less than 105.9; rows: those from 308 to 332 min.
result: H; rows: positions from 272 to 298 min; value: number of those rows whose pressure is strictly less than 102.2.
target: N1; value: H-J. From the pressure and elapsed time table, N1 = -2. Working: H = 0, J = 2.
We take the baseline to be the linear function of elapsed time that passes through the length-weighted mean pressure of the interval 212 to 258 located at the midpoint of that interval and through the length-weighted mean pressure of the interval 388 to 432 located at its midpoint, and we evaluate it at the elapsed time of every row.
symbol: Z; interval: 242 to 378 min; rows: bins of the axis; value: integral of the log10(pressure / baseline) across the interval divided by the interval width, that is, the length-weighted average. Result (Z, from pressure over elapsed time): 0.004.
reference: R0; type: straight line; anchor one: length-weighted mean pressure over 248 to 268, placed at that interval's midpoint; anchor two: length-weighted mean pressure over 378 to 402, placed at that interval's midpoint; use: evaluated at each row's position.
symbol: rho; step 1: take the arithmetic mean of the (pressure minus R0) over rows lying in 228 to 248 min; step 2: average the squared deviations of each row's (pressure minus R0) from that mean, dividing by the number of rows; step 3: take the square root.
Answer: 2.7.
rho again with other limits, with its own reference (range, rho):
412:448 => 9.6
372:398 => 2.7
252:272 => 1.3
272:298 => 2.7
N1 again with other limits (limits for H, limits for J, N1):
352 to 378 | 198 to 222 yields -2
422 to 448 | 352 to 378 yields -1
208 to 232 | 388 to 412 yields -4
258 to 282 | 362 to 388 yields -4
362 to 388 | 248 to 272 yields 3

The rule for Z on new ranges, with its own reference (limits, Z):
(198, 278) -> 0.002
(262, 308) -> 0.013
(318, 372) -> -0.009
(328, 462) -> -0.006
